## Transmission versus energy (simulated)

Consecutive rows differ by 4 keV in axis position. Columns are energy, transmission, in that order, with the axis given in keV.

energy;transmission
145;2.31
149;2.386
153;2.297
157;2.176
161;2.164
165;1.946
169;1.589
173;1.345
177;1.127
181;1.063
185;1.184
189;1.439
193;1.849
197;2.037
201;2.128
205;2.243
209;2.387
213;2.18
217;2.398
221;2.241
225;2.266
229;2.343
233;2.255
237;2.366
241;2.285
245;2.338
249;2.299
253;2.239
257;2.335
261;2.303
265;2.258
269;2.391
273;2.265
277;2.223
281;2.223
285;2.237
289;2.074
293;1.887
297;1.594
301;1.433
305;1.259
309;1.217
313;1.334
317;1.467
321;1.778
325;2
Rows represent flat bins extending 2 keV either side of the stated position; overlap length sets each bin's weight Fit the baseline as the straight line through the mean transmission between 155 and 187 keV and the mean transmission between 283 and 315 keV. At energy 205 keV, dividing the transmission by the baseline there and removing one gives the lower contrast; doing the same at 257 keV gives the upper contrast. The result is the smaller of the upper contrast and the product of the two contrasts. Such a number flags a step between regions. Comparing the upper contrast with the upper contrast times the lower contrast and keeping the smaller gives 0.18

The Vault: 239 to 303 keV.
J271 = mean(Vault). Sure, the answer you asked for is 2.15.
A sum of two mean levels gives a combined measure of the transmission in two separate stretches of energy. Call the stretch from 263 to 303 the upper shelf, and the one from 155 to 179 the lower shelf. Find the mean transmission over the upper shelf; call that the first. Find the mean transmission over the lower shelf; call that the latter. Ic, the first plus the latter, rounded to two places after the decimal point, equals 3.78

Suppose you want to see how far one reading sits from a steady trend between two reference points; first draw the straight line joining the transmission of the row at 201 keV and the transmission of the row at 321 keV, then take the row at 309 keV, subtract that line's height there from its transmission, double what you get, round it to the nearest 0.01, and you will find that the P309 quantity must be -1.19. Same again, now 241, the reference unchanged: 0.55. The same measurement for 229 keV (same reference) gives 0.59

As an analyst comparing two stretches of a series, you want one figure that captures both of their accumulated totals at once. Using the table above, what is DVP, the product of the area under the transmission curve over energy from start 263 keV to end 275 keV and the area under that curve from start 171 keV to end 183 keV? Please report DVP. 391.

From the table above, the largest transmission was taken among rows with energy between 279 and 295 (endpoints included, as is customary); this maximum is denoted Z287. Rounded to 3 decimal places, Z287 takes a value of 2.237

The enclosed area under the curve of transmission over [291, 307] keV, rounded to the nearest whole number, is 25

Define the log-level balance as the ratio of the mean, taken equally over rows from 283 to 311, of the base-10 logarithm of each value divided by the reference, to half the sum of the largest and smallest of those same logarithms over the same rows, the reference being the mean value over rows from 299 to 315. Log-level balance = 0.95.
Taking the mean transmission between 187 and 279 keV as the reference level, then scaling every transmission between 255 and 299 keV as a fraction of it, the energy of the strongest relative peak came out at 269 keV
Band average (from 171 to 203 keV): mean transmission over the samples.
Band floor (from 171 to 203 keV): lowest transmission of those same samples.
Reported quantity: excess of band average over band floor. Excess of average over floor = 0.46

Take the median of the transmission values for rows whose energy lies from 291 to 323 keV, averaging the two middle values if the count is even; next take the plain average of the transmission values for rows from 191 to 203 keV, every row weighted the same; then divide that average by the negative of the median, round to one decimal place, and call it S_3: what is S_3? -1.4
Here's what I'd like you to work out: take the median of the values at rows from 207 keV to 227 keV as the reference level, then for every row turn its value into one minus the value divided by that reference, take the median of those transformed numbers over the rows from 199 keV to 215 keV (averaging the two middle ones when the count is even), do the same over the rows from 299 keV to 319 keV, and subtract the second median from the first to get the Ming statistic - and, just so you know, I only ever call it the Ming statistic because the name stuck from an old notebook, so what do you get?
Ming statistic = -0.39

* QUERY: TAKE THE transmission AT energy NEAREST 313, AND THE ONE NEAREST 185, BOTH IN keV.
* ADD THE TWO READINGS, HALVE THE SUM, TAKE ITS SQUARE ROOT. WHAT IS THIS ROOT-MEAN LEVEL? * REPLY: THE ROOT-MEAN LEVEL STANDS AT 1.12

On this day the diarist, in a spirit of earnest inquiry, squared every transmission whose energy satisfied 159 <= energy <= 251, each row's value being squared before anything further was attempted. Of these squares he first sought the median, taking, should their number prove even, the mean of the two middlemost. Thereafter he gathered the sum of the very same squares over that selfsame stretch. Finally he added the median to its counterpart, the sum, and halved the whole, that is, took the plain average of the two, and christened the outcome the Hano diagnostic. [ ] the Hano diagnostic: 50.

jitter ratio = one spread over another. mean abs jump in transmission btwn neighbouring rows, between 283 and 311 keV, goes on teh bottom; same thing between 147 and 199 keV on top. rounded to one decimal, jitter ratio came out 1.1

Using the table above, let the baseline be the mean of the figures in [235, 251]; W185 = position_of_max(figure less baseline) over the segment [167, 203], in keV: 201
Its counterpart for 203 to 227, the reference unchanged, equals 217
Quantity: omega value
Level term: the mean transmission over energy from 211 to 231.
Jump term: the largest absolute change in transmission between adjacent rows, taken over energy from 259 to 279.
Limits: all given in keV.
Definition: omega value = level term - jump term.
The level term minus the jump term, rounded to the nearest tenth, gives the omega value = 2.2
